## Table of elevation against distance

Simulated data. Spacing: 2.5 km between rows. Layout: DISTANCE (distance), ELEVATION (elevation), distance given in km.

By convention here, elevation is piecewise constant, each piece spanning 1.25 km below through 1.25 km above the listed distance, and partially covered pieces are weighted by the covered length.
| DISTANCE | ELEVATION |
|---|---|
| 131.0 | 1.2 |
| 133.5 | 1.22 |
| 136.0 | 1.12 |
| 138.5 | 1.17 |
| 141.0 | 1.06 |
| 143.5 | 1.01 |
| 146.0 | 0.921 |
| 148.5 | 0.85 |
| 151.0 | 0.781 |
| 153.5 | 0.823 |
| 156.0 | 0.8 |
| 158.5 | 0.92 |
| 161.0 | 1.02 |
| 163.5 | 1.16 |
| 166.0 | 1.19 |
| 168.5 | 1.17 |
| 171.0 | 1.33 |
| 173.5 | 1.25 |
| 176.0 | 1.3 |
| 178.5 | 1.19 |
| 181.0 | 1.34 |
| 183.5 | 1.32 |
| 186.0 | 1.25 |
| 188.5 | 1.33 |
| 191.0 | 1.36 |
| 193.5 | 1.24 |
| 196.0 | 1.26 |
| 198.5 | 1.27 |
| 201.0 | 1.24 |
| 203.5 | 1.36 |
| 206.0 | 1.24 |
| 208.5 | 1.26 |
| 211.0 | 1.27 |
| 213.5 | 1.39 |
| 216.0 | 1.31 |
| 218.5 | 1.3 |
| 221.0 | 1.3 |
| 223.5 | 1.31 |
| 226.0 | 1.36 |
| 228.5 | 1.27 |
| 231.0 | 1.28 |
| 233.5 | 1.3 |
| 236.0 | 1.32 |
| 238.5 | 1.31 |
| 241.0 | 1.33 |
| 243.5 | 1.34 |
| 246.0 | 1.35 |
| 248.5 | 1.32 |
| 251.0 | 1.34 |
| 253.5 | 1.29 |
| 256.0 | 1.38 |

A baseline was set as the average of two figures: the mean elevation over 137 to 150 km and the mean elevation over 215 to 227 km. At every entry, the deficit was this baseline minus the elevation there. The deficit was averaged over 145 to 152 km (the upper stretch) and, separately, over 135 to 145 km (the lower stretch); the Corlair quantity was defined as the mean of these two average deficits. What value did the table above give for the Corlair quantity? 0.19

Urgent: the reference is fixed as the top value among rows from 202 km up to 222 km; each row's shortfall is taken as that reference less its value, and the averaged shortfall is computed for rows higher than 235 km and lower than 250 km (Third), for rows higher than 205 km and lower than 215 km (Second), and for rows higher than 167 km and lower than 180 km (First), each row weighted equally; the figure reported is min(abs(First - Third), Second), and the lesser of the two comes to 0.080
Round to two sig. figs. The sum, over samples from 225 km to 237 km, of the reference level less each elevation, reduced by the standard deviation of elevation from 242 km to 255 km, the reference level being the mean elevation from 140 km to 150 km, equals -1.8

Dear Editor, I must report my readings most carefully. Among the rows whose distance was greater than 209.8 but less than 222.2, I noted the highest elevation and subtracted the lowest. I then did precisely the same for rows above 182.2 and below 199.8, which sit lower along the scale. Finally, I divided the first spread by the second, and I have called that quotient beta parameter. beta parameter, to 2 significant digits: 1.0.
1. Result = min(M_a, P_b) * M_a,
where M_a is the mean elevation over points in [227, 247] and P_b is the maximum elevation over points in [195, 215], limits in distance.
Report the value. 1.72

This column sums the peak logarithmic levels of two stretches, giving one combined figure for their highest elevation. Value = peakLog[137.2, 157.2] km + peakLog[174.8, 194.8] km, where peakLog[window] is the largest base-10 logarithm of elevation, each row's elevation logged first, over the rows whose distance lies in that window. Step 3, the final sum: 0.202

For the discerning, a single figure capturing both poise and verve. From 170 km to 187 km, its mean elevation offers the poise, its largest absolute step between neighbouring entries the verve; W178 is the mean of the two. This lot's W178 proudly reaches 0.716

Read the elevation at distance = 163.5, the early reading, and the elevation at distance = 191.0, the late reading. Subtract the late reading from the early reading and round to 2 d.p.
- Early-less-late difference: -0.20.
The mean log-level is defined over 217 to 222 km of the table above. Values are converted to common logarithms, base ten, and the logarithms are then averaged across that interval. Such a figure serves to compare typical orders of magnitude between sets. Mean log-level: 0.114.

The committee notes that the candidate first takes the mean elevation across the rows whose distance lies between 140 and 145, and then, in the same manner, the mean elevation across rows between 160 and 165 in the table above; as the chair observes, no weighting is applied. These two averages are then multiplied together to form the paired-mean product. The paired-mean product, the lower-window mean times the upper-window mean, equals 1.1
